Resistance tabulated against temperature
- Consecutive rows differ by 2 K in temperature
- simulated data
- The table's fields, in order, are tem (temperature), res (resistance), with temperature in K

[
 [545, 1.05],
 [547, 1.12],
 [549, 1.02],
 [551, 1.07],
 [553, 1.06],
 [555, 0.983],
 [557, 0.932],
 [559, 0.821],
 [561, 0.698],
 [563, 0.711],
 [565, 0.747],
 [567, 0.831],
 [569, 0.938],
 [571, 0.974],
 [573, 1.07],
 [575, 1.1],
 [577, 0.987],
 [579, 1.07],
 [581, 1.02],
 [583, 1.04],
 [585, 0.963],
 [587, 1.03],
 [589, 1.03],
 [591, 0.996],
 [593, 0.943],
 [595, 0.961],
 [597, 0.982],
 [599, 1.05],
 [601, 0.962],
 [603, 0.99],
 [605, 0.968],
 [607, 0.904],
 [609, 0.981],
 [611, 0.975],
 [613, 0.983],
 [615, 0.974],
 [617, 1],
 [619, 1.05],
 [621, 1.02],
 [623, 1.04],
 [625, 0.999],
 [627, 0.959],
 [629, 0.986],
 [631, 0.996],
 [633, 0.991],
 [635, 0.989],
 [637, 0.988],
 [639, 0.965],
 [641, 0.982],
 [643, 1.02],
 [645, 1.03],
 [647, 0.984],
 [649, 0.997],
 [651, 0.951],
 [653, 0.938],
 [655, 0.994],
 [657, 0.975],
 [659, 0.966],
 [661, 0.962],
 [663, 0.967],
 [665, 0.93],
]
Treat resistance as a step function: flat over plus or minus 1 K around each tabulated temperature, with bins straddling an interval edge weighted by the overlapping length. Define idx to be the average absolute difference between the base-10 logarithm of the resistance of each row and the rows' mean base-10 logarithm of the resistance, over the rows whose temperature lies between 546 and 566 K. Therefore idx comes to 0.068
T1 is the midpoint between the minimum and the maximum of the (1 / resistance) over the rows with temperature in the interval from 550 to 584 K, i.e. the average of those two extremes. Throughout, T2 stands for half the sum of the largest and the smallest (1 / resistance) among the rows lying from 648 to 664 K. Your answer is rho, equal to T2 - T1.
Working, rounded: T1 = 1.17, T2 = 1.035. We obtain -0.136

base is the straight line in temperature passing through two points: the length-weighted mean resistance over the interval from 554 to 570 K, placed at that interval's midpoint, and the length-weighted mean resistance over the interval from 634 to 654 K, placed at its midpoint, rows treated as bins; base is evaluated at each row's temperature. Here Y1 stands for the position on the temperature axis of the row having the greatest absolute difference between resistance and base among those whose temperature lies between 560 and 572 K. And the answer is 561 K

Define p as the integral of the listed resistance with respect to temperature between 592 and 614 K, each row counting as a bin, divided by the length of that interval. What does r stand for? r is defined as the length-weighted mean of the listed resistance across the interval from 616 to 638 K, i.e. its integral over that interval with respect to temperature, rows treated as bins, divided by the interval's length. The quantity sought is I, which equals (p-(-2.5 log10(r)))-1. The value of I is -0.026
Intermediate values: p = 0.973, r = 1.00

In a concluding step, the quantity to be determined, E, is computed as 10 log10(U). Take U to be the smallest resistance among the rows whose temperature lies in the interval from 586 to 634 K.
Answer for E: -0.44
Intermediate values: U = 0.904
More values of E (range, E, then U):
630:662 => -0.28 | 0.938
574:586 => -0.16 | 0.963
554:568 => -1.56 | 0.698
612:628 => -0.18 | 0.959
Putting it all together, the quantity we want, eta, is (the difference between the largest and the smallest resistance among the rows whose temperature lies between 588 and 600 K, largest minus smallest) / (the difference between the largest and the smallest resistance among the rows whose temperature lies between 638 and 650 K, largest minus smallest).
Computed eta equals 1.6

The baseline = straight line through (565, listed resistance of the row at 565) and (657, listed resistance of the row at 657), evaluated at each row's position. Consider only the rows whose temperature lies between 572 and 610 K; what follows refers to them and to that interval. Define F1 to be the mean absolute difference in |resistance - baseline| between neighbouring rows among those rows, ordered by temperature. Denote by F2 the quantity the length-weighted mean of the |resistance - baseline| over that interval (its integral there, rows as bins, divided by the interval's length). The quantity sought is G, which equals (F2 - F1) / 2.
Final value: 0.070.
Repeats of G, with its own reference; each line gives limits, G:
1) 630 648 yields 0.022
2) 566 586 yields 0.079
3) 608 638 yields 0.042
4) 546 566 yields 0.075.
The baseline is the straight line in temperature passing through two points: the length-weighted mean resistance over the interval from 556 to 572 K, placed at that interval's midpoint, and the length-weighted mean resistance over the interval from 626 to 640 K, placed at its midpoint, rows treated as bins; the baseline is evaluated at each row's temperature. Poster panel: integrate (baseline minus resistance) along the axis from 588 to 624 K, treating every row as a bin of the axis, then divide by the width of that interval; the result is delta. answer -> -0.066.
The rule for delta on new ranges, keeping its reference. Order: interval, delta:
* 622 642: -0.010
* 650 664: 0.070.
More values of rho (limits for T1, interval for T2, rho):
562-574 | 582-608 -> -0.141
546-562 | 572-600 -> -0.178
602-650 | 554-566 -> 0.196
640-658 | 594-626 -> 0.011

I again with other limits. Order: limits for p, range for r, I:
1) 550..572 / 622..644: -0.121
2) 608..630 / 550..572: -0.132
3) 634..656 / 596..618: -0.038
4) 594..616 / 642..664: -0.046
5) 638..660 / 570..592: 0.009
